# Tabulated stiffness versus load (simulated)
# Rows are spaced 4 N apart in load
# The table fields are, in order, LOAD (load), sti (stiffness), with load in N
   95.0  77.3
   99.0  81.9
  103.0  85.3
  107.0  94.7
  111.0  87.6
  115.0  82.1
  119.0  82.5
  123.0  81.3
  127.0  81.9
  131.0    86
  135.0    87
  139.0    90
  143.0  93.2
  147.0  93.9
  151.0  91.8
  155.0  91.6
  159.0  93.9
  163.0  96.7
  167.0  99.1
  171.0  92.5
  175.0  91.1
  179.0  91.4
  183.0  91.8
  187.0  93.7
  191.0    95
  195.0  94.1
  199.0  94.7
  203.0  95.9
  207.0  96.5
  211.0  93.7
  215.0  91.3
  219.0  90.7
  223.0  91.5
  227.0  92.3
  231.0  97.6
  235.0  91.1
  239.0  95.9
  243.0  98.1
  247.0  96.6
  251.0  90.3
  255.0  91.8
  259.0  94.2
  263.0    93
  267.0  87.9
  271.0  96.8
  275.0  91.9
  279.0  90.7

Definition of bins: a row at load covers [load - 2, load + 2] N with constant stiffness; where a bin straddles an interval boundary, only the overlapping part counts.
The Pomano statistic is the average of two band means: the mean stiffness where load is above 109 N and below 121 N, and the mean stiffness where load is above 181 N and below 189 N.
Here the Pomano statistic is 88.4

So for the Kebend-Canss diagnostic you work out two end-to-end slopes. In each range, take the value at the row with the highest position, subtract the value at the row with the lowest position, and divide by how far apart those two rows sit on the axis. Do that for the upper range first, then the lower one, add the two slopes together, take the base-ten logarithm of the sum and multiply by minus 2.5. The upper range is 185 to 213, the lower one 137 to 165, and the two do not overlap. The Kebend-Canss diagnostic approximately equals 1.4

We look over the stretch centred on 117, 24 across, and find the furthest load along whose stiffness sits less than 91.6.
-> 127.0 N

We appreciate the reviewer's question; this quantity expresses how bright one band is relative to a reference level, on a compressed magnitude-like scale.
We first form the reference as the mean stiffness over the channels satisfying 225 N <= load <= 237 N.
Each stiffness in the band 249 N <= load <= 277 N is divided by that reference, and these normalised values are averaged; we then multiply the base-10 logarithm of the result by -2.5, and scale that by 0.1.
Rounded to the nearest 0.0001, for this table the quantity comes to 0.0016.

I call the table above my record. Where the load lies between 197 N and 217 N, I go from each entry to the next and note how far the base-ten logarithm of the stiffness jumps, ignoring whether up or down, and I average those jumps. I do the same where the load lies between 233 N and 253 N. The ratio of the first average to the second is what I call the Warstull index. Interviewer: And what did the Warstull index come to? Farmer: 0.5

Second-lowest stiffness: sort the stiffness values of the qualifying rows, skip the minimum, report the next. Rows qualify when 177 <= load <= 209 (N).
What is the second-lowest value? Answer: 91.8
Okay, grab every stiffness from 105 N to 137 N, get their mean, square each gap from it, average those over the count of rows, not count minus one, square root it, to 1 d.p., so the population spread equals 4.2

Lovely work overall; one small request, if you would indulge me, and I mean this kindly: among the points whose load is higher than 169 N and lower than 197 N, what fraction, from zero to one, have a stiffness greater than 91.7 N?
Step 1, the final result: 0.7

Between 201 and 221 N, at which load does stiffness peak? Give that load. 207.0 N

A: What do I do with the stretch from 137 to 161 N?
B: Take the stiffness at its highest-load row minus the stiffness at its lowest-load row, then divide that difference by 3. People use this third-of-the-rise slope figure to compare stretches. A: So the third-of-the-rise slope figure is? 1.3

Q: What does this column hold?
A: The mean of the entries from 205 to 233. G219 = 93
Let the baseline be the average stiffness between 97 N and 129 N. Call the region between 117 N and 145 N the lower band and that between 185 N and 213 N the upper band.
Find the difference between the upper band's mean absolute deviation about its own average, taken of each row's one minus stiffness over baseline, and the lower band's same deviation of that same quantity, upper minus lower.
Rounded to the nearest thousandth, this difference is -0.031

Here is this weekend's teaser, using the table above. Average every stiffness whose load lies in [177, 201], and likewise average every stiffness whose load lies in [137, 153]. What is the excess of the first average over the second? 1.2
